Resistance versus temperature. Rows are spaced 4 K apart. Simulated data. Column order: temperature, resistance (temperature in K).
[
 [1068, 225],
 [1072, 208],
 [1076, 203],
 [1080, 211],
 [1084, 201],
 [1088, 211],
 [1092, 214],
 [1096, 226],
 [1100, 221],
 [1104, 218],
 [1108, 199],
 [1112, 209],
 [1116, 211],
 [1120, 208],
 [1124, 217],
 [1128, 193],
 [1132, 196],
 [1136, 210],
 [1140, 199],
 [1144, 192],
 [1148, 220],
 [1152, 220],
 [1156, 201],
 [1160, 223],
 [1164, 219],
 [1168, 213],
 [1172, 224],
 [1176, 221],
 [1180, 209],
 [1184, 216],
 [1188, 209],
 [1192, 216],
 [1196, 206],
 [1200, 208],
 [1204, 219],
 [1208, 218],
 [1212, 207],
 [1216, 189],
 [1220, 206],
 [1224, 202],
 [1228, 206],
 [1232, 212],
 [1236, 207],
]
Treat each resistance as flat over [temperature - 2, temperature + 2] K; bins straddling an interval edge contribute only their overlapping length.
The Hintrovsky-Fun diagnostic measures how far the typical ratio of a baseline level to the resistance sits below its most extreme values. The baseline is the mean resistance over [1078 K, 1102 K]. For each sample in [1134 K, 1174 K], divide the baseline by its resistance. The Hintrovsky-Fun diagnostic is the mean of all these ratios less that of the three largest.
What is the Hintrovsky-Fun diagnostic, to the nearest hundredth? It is -0.07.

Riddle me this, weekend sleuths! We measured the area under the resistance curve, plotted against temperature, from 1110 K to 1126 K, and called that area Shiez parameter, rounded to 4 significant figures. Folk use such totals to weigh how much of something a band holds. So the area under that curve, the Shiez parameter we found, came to 3380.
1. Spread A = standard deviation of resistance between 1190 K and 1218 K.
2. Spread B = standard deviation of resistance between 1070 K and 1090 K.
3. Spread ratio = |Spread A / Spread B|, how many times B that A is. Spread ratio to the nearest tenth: 2.3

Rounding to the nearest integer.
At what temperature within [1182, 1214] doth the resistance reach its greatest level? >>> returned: 1204 K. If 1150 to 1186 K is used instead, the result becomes 1172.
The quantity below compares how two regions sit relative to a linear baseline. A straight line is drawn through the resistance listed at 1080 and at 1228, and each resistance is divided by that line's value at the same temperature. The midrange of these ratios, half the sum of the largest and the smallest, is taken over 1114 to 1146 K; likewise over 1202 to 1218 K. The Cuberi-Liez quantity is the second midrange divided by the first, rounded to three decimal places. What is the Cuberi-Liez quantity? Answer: 1.010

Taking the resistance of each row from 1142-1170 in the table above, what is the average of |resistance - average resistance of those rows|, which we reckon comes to 9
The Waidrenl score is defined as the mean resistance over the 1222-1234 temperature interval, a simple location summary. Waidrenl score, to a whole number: 207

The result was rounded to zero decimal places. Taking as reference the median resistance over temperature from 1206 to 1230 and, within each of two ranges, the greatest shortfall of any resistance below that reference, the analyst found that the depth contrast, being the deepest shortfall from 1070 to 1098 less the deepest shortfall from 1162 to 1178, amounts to 12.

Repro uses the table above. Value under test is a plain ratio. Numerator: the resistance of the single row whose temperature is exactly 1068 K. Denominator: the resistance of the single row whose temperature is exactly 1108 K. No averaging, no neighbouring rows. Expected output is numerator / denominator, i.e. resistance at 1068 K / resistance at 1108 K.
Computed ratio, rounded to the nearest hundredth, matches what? 1.13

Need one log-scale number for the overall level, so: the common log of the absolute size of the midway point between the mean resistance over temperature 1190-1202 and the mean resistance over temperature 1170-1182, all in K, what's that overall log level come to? 2.33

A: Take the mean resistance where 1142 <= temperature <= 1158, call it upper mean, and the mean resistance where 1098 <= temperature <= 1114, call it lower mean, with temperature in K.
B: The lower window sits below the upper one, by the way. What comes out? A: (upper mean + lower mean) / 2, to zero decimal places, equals 210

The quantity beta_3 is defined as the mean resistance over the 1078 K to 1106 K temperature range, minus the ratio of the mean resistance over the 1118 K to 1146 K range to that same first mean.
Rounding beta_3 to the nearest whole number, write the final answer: 214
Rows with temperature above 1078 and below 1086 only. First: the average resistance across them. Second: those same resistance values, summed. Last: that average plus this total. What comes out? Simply 618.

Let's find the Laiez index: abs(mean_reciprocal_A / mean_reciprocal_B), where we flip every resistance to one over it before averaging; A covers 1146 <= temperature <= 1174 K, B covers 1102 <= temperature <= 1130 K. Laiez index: 0.96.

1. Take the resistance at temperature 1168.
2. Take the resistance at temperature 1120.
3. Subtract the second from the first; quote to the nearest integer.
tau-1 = 5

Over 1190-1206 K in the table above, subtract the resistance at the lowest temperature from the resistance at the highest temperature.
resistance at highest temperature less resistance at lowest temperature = 3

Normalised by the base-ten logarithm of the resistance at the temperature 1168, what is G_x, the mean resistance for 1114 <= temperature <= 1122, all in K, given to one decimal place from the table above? 90.0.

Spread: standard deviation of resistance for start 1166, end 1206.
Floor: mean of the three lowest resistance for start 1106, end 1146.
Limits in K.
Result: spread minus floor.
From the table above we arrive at -188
